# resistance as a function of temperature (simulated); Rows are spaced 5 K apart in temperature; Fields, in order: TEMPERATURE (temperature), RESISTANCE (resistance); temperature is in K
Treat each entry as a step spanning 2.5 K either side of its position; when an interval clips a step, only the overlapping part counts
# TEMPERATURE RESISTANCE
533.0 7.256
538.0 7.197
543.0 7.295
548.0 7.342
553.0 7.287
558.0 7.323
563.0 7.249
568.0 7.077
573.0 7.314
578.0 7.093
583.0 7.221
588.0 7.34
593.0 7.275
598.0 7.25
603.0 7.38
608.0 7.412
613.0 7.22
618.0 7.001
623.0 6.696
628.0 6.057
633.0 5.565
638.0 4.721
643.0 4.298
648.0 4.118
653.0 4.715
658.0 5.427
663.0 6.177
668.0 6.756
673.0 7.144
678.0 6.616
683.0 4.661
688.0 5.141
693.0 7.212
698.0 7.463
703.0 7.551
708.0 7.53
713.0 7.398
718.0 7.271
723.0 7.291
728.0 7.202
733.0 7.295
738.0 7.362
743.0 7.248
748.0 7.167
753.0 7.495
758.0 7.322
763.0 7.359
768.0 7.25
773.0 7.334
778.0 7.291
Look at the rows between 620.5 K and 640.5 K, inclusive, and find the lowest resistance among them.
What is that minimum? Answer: 4.721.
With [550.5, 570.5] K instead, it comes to 7.077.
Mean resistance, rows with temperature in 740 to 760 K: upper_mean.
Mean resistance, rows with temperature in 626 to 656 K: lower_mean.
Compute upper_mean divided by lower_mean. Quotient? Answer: 1.49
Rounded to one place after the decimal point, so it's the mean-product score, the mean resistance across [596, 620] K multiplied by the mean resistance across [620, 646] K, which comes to 39.7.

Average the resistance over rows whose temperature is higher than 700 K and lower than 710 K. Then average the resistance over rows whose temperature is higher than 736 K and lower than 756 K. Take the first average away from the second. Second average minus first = -0.2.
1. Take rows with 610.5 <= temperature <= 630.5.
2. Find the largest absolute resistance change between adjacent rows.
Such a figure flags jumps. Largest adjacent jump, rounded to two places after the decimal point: 0.64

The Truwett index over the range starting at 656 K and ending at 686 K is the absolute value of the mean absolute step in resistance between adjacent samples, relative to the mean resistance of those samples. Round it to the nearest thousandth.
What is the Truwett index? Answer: 0.137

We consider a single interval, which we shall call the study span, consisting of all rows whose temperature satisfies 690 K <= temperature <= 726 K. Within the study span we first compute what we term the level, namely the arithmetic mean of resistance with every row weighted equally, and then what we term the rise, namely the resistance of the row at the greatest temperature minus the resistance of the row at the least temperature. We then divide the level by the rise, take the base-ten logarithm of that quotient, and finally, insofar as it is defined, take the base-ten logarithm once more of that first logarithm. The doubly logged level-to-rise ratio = 0.29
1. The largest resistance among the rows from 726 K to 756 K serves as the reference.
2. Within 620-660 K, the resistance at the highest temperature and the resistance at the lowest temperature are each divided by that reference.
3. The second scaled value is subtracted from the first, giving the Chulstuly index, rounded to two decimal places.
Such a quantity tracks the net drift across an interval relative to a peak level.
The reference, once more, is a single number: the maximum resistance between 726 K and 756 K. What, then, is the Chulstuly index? -0.17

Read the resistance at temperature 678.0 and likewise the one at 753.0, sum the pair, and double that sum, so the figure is 28.2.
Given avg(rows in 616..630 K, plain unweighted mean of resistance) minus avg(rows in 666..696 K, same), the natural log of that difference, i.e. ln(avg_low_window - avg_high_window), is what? -1.1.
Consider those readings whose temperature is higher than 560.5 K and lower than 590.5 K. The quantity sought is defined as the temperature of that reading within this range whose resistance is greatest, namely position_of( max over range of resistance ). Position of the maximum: 588.0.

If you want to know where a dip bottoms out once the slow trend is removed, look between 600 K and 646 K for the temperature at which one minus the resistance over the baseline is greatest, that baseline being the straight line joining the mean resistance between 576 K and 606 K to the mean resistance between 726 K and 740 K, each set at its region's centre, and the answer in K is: 643.0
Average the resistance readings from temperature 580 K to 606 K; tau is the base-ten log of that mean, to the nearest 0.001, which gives 0.863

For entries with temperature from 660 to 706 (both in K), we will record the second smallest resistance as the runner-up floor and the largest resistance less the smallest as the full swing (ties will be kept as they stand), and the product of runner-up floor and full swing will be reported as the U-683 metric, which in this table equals 14.9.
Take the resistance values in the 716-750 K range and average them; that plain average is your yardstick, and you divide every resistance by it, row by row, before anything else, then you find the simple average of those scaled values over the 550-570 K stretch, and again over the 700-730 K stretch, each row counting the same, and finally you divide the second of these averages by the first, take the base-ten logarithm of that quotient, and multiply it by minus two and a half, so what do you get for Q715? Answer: -0.02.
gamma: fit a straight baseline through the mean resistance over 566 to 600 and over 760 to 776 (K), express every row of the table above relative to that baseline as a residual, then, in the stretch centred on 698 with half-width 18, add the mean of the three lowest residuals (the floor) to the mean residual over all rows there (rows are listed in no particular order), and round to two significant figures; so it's -2.2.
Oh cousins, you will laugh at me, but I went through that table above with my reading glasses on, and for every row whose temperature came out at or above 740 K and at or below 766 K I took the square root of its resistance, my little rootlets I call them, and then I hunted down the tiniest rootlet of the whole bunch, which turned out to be 2.7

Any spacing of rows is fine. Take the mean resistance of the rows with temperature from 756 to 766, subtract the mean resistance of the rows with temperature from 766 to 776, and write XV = 0.0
